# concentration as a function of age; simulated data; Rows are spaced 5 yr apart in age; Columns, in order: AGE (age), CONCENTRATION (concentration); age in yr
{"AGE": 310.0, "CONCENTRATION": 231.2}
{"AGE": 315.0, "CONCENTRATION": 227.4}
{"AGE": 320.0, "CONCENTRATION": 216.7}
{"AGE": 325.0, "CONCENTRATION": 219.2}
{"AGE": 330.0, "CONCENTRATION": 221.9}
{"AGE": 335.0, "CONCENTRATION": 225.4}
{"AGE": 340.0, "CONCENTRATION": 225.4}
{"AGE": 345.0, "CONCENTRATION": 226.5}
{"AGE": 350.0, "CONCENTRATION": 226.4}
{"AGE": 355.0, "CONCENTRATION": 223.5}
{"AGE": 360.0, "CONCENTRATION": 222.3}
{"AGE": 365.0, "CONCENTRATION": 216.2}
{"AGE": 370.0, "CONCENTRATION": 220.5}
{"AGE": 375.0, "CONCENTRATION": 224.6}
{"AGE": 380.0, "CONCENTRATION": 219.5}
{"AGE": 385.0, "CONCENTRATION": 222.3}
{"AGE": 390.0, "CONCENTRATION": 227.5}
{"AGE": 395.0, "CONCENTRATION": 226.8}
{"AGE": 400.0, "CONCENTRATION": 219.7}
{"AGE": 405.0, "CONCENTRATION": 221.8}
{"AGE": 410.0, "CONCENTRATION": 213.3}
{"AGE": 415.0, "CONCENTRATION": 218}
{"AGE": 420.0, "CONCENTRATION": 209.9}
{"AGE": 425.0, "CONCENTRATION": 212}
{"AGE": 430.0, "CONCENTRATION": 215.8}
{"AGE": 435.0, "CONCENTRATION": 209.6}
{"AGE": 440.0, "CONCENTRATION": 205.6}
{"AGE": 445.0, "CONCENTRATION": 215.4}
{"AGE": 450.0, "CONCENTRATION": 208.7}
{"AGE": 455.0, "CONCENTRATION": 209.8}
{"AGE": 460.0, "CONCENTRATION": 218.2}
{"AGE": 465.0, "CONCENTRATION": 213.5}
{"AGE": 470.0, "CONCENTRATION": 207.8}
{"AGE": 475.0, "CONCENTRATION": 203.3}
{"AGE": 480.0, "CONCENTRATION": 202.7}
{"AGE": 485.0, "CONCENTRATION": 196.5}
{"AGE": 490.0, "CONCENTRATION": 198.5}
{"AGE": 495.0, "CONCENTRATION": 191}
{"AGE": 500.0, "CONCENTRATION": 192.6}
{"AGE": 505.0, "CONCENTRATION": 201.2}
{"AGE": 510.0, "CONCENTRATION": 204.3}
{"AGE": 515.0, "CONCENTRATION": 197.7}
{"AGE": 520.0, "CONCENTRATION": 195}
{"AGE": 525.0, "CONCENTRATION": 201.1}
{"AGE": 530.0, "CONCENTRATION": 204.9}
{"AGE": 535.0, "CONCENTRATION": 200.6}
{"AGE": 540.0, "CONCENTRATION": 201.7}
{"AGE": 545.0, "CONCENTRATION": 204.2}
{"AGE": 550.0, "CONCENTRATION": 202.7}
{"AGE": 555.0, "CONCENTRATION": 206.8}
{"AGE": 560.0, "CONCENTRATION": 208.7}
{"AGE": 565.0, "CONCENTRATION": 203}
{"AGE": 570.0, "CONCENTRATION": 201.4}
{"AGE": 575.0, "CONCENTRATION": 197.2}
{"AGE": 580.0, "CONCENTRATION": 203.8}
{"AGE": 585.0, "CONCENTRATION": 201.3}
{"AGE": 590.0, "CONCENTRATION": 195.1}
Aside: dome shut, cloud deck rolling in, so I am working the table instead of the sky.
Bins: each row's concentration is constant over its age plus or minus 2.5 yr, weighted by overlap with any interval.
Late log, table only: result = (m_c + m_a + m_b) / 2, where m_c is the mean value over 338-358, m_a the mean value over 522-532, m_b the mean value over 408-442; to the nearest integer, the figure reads 320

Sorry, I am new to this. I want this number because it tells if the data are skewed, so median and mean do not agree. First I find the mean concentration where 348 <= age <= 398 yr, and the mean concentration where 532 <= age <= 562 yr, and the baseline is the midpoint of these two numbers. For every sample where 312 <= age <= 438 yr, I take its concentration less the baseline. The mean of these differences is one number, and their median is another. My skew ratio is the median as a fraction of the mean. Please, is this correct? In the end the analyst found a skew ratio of 1.19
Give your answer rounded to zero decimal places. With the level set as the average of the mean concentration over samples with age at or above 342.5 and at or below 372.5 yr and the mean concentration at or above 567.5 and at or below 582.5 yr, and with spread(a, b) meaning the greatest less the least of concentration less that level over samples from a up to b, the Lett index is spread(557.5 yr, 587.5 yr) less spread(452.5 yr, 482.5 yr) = -4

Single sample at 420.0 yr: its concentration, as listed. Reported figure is 209.9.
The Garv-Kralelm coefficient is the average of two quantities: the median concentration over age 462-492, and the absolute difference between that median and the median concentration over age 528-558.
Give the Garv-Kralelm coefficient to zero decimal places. 102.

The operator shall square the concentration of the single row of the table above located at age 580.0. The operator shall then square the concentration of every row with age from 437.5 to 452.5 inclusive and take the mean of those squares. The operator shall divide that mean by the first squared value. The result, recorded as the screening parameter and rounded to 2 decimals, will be 1.06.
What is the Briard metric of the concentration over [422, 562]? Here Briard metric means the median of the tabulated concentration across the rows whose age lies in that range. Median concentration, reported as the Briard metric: 204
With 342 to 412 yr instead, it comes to 222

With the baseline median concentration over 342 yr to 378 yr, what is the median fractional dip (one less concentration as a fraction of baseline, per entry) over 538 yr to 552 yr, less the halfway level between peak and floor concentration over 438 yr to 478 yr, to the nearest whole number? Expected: -211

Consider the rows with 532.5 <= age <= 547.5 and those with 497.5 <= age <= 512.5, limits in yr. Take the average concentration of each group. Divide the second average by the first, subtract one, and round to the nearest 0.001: -0.014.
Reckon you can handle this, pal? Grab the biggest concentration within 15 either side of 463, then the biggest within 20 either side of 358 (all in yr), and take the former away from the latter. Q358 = 8.3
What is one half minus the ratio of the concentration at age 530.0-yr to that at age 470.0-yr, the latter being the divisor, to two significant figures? -0.49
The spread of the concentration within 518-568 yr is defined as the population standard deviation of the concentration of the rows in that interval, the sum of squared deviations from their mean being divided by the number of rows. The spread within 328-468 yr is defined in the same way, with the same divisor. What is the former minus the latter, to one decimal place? -2.7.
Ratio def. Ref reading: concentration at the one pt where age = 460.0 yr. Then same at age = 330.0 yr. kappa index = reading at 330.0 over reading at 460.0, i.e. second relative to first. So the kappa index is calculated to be 1.02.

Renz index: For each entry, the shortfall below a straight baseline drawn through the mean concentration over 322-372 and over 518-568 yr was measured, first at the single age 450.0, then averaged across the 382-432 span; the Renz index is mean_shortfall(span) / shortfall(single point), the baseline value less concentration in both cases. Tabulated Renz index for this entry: -0.58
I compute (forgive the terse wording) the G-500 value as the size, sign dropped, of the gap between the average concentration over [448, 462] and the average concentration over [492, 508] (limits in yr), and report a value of 17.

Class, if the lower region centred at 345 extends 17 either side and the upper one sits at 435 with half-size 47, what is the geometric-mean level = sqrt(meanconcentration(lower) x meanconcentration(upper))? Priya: 219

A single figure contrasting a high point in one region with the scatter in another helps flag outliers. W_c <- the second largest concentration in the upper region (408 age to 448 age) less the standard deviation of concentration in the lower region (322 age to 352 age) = 213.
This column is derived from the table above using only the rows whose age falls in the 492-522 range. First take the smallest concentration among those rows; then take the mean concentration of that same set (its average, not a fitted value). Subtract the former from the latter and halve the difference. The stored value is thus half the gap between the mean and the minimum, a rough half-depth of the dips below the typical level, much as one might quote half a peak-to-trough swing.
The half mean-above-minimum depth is 3.0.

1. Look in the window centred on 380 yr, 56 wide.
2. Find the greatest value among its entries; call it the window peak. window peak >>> 227.5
